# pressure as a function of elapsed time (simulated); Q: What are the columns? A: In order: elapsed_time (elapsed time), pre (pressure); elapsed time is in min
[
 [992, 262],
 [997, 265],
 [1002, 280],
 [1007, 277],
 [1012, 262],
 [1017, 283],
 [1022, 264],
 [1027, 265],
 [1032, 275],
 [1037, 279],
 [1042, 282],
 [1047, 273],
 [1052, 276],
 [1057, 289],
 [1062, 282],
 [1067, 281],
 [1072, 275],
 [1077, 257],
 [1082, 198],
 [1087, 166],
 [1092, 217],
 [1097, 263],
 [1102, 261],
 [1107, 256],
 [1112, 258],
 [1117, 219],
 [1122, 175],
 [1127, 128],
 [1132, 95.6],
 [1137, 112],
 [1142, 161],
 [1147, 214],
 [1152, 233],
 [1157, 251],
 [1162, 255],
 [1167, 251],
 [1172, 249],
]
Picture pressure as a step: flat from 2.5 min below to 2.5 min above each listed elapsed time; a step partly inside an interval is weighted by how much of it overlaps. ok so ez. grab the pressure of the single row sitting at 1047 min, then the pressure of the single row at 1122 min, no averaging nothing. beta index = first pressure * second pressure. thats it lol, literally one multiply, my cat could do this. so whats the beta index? 47775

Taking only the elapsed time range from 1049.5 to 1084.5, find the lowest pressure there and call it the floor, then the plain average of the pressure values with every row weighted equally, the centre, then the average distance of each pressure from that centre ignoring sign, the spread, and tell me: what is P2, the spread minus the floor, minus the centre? -442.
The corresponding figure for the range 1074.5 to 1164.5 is -257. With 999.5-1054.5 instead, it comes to -530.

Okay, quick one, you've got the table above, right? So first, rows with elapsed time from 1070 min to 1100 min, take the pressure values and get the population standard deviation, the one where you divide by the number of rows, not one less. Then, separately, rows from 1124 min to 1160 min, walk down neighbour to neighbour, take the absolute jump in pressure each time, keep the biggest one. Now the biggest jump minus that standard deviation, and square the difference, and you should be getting 196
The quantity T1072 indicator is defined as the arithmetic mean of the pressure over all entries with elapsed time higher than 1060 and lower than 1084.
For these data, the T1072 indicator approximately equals 259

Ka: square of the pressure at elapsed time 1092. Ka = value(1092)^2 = 47089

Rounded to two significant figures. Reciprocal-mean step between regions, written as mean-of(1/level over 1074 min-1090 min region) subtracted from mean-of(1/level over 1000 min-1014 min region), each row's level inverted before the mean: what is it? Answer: -0.0013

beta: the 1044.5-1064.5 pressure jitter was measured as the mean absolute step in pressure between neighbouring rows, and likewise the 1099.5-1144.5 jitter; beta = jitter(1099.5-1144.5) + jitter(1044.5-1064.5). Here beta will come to 37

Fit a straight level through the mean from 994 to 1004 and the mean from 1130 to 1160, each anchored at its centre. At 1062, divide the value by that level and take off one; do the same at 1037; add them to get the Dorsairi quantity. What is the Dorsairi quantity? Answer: 0.34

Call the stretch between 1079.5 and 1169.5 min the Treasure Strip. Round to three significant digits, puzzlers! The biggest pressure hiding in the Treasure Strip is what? 263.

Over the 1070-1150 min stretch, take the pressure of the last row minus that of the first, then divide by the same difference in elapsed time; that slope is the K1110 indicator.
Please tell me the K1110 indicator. -0.81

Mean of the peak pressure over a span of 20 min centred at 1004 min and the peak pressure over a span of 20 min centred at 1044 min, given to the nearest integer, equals 281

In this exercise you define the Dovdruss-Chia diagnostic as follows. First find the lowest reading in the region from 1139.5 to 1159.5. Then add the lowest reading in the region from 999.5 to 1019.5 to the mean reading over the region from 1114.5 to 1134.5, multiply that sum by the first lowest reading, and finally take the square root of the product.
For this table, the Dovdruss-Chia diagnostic 259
